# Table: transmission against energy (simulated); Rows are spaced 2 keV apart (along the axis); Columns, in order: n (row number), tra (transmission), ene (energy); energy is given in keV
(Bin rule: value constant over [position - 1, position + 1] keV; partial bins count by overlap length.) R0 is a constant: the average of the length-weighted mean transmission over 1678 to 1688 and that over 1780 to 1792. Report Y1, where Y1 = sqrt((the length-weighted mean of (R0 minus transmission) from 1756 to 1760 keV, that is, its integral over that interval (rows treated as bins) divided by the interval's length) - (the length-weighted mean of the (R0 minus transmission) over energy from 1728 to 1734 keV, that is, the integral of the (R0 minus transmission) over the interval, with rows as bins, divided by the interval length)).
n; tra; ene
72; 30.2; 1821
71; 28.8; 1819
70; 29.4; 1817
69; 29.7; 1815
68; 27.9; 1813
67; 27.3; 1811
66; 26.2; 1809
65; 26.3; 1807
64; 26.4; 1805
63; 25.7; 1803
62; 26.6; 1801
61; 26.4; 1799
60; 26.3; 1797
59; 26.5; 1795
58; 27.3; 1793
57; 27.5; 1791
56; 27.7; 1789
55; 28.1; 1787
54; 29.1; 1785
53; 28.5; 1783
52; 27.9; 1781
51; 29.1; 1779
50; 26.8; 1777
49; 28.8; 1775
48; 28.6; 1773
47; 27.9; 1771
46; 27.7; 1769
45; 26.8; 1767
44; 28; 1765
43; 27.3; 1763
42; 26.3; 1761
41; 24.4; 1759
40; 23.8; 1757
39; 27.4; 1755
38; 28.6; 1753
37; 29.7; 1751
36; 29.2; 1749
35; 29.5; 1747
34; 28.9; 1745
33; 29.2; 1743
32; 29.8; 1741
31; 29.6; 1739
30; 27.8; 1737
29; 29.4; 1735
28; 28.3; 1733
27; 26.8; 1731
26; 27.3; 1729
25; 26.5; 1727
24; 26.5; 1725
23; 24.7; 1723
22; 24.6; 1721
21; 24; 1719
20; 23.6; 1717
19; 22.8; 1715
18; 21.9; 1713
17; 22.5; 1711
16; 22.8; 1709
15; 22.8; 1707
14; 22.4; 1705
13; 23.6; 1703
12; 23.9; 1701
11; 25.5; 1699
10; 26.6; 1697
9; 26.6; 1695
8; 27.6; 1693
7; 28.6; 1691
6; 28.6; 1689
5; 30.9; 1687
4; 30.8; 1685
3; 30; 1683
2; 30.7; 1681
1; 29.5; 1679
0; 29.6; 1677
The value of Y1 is 1.8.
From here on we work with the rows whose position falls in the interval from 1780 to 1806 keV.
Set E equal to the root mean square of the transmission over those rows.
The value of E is 27.2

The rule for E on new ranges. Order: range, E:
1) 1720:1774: 27.6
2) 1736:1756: 29.0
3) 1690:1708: 25.4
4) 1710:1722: 23.3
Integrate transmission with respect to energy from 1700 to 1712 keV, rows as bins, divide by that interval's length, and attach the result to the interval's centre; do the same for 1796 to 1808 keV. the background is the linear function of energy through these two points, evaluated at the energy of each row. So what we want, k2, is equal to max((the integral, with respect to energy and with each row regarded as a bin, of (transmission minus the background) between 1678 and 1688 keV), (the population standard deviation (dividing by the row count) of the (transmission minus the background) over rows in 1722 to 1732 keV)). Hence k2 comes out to 82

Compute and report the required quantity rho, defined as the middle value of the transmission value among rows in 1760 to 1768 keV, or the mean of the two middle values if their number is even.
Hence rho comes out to 27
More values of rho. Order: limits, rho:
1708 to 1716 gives 23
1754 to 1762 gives 25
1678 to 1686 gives 30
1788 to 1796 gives 27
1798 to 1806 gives 26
